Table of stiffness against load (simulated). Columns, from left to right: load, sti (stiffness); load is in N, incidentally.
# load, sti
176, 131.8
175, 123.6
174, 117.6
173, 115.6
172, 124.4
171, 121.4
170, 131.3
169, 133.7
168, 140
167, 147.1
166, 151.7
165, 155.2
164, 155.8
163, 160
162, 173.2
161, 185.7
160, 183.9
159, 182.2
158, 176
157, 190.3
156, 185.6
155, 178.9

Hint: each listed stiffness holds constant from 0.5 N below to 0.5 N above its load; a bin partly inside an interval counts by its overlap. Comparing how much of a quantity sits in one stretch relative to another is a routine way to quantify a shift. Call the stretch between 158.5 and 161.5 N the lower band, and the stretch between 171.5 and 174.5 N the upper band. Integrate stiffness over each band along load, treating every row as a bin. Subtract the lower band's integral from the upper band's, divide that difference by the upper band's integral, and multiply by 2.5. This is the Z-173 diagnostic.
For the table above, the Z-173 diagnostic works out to -1.4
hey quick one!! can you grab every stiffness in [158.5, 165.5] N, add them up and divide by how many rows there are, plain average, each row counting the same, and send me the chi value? 171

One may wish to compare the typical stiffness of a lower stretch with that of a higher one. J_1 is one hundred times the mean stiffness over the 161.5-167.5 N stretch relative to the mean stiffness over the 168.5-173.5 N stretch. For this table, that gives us 125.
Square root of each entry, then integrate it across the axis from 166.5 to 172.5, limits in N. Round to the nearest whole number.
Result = 69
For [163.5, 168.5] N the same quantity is 61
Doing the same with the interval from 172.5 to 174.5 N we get 22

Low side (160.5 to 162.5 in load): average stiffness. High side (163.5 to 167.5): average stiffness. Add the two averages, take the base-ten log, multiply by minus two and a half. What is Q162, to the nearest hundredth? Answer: -6.30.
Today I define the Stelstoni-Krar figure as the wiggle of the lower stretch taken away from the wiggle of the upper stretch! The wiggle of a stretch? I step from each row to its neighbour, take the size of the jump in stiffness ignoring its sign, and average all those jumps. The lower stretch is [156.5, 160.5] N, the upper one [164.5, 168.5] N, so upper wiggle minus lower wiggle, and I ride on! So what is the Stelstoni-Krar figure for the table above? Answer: -2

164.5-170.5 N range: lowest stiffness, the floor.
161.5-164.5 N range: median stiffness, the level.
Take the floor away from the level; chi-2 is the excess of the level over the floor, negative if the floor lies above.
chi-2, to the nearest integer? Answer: 29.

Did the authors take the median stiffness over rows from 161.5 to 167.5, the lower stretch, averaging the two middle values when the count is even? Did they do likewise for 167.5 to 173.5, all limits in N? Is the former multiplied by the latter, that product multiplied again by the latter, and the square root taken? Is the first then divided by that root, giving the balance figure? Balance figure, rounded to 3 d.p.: 0.098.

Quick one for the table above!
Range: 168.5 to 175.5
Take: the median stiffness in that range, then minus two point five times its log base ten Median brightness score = -5.2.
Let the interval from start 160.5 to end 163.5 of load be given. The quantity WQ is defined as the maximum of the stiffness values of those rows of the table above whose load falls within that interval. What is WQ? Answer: 185.7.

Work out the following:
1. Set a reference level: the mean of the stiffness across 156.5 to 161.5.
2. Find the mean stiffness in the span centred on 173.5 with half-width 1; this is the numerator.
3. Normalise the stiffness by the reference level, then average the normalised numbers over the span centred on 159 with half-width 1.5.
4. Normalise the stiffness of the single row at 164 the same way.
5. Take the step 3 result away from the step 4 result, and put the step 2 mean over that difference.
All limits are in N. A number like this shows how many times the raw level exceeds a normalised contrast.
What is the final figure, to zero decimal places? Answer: -860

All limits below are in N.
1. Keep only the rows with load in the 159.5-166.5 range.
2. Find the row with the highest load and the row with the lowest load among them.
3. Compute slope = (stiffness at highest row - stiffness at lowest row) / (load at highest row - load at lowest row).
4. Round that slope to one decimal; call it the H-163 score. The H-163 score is -5.4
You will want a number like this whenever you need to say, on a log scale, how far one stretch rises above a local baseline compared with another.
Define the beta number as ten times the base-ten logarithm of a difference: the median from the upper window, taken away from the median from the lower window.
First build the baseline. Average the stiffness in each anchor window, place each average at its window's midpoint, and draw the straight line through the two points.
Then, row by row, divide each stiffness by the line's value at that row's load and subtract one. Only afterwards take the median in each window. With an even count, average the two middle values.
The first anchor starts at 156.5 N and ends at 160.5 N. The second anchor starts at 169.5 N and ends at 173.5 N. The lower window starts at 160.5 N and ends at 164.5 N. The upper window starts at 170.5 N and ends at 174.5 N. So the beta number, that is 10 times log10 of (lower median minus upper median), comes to -31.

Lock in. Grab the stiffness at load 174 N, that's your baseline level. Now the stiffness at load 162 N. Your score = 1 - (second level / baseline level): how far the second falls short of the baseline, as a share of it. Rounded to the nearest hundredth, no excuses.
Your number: -0.47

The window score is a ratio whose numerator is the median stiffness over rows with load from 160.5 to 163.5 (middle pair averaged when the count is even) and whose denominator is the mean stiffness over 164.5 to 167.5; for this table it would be 1.14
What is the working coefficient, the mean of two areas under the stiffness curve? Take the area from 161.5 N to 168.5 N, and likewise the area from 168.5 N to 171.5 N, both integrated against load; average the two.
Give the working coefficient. 735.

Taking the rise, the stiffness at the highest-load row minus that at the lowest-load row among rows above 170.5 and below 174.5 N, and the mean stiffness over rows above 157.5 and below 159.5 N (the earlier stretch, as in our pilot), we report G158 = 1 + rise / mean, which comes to 0.98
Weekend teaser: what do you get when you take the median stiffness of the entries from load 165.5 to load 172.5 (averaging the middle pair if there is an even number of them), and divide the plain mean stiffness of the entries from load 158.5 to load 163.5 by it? 1.3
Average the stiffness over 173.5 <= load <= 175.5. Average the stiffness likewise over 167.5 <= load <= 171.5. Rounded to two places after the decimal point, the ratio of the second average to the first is 1.09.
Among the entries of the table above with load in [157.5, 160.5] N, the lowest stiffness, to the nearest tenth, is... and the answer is 176.0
